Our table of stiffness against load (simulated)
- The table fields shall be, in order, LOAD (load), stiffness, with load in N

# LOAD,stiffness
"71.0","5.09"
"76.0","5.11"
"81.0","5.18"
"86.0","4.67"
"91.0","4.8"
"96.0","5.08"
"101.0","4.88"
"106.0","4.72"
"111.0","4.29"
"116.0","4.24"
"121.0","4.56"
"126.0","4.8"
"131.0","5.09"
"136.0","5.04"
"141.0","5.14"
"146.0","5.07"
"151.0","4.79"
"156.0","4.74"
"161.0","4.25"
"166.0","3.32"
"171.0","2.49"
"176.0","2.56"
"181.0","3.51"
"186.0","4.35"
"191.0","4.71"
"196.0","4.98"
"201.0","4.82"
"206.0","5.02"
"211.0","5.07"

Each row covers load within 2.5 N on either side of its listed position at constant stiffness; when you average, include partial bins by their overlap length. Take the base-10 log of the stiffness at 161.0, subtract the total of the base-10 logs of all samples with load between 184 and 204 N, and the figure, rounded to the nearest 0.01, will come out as -2.06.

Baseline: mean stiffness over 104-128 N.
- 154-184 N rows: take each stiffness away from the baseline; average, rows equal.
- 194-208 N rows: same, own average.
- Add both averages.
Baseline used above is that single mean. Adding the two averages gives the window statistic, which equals 0.6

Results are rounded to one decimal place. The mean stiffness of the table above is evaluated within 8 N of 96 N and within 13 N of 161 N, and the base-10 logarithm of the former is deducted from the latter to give 3.2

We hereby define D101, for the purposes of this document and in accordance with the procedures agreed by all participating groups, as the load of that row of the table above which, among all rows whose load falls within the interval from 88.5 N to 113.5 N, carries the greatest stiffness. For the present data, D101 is 96.0 N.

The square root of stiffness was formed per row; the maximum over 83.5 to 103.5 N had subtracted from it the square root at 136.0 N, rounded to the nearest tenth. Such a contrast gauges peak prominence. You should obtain 0.0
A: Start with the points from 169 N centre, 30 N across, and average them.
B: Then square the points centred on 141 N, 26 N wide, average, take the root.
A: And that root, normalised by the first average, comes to 1.45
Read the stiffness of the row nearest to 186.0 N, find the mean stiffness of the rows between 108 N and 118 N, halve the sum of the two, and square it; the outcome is 19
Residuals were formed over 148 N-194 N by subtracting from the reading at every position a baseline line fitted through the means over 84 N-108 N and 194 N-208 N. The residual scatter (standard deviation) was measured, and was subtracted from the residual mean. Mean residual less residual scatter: -1.9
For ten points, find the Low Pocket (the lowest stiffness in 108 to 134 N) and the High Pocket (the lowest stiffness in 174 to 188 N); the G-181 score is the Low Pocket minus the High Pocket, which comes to 1.7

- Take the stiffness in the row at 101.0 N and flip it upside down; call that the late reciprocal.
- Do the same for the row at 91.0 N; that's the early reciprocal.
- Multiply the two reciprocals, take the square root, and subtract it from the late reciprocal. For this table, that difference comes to -0.002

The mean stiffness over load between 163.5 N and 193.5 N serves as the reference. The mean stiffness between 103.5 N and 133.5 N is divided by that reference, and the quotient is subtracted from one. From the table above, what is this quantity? -0.32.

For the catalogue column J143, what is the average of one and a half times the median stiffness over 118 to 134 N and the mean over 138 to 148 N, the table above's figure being 6.15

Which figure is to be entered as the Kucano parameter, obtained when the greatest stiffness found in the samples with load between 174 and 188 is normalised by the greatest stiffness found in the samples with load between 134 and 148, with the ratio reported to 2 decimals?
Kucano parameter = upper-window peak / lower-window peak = 0.85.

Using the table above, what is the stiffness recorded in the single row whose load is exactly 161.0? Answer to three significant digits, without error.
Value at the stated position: 4.25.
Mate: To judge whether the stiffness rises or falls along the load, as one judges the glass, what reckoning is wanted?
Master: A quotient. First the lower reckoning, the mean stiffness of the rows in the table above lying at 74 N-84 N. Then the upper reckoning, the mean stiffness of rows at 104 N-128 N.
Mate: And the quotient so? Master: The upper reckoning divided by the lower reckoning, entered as 0.88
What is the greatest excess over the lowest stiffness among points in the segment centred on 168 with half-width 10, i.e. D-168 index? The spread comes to 1.8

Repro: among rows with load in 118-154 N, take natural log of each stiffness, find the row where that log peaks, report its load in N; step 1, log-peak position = 141.0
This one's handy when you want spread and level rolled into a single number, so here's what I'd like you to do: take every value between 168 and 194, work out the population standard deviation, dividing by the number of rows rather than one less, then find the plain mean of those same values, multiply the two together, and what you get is 3.2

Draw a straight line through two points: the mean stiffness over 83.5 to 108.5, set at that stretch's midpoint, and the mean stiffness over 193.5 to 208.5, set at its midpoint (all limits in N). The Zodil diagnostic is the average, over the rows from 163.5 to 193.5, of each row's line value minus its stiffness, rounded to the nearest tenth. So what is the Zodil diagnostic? 1.4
